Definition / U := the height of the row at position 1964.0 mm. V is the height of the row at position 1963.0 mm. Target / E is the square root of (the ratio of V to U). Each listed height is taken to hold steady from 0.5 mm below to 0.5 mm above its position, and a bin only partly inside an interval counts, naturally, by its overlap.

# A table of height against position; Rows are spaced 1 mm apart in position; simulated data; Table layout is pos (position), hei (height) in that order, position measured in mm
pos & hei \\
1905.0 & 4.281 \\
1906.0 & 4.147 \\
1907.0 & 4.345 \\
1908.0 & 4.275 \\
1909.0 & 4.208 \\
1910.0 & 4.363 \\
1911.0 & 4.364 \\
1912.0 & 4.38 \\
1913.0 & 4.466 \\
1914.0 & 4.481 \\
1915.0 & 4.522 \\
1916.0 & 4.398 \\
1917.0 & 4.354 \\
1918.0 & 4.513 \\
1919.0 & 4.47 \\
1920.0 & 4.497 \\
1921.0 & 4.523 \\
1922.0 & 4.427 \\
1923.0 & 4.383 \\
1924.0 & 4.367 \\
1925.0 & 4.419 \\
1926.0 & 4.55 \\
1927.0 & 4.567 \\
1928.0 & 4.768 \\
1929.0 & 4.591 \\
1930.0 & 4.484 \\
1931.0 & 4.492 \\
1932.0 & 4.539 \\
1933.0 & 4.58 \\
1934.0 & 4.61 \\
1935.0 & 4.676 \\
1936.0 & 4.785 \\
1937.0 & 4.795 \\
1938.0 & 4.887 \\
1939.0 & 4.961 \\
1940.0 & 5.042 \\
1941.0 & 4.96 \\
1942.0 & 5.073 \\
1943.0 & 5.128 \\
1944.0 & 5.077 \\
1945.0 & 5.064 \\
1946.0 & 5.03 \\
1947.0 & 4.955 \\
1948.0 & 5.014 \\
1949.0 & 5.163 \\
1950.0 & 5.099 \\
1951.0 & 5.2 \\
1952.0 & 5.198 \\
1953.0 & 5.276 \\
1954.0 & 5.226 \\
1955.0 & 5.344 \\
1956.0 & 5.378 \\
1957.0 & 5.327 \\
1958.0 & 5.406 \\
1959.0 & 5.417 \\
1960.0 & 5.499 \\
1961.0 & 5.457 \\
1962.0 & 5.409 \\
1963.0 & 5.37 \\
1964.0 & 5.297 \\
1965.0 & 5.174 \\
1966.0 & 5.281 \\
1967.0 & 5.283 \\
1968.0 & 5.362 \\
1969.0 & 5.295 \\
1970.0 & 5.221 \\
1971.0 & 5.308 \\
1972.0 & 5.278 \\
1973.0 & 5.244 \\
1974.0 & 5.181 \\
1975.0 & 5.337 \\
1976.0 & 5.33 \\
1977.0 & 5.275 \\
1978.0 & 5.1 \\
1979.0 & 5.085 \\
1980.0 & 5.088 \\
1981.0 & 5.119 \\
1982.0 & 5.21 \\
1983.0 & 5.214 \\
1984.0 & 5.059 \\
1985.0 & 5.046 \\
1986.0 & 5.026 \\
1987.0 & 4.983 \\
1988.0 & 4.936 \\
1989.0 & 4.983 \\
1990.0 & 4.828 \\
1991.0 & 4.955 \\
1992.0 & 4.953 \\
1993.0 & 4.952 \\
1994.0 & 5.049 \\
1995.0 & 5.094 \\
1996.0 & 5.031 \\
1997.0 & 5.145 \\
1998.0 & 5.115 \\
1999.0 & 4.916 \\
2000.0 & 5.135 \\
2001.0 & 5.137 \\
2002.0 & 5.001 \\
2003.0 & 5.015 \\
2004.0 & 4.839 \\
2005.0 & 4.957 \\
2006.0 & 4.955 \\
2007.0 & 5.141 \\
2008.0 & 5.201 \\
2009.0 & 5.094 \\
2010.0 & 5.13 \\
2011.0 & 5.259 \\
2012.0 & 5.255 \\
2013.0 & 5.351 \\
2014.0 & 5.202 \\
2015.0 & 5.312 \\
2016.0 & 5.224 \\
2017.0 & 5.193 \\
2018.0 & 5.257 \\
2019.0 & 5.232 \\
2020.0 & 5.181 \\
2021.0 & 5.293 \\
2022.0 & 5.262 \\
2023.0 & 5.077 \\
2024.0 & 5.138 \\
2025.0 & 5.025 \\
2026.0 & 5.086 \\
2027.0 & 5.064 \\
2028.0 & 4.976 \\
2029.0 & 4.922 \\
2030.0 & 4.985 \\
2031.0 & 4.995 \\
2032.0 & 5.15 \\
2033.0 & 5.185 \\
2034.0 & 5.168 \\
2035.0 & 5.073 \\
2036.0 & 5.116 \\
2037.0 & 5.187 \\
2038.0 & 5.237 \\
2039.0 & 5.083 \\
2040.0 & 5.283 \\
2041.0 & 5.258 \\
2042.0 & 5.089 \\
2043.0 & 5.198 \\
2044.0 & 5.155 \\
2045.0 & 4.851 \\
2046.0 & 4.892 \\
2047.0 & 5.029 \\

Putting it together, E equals 1.007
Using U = 5.297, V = 5.37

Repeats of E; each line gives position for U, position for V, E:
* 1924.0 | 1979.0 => 1.079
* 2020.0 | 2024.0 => 0.996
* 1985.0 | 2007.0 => 1.009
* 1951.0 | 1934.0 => 0.942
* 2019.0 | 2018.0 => 1.002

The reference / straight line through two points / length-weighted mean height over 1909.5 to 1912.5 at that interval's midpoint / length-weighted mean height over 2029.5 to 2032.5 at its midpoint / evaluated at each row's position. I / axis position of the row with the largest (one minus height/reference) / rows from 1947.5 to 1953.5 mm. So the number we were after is 1948.0 mm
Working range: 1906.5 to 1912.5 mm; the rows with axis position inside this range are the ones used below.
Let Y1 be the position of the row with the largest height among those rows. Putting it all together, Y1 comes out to 1912.0 mm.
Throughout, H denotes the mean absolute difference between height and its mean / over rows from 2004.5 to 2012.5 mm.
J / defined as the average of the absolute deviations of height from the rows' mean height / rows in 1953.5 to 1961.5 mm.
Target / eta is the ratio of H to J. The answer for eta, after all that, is 1.45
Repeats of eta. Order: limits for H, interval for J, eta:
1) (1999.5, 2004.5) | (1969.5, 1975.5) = 1.92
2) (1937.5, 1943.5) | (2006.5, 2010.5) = 2.44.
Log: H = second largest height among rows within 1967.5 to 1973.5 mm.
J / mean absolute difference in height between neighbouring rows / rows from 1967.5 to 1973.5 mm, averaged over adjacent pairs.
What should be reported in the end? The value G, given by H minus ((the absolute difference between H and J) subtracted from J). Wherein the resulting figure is 10.5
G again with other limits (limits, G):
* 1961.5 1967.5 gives 10.6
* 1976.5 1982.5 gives 10.3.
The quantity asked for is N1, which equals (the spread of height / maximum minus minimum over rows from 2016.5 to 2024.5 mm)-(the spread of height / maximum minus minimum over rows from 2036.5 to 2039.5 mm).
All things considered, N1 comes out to 0.06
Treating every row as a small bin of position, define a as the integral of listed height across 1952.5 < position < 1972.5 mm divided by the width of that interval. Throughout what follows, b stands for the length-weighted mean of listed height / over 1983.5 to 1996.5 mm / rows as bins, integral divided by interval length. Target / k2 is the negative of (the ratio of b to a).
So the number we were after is -0.94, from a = 5.33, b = 4.99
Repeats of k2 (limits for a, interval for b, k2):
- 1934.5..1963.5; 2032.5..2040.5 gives -1.00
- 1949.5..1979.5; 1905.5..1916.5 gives -0.82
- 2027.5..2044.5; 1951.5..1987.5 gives -1.03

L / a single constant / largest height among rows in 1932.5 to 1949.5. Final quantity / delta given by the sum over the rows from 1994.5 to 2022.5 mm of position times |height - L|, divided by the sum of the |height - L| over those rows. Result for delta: 2007.6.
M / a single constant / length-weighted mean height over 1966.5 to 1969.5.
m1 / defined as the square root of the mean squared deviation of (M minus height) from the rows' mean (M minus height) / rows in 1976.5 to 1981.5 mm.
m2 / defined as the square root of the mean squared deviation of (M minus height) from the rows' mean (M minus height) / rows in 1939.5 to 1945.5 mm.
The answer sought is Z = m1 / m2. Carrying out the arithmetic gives 1.42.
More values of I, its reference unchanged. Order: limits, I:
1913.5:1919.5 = 1917.0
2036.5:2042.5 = 2042.0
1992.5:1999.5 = 1999.0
